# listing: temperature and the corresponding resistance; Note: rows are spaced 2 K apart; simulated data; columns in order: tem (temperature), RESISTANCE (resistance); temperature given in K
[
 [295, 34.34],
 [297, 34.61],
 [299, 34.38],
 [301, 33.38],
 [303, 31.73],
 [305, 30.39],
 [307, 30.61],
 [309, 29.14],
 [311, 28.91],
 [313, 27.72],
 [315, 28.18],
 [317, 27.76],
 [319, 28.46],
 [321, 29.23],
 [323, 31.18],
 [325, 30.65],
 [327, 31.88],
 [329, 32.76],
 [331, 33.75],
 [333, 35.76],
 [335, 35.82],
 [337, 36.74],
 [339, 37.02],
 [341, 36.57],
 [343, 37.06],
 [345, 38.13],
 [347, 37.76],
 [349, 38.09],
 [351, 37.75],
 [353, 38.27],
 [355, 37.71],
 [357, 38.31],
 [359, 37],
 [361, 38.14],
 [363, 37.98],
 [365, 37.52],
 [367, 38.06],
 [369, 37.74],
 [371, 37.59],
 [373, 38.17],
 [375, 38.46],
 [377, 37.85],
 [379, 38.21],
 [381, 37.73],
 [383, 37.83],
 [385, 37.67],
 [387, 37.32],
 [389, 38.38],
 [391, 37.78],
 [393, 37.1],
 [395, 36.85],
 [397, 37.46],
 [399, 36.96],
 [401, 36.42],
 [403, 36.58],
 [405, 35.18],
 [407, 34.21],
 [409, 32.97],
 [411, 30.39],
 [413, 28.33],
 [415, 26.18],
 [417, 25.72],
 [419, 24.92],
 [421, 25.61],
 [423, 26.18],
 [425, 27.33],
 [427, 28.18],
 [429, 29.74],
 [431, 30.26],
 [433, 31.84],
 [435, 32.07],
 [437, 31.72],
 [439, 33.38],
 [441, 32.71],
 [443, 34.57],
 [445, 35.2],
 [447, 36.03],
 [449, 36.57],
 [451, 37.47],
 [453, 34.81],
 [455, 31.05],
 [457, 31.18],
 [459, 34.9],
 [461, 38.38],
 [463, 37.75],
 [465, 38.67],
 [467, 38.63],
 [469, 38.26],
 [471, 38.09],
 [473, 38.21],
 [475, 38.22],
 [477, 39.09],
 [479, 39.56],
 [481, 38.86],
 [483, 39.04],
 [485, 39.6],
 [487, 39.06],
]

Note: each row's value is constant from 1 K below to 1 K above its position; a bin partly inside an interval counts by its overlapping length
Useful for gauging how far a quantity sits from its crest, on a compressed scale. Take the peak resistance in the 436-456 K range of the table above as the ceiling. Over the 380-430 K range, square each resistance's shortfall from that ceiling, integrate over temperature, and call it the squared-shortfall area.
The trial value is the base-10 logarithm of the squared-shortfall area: 3.35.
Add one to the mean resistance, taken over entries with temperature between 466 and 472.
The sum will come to 39.3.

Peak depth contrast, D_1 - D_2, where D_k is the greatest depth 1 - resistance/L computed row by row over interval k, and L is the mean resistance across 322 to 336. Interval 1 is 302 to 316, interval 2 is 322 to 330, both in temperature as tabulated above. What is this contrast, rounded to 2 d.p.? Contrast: 0.09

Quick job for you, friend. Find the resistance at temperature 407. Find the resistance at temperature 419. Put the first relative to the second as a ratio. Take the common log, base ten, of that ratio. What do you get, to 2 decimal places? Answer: 0.14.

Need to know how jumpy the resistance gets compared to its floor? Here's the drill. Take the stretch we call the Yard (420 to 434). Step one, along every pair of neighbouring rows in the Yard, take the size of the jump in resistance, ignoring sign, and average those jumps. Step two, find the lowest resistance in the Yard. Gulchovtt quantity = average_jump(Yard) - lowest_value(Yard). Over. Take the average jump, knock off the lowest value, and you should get -24.6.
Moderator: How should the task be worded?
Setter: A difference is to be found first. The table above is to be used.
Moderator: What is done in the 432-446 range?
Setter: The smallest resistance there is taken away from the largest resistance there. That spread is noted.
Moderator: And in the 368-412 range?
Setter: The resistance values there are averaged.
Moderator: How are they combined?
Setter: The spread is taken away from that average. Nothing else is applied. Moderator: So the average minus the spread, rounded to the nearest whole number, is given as 33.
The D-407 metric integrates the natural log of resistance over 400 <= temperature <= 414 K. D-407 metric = 49.1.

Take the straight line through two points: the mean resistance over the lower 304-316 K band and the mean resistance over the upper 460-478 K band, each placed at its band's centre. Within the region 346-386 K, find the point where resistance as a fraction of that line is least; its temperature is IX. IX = 385 K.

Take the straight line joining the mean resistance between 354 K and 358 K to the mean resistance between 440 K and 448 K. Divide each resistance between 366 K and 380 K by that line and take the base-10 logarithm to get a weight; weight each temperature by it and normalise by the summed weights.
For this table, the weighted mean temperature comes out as 374.6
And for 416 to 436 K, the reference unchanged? 423.7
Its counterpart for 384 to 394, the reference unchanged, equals 389.0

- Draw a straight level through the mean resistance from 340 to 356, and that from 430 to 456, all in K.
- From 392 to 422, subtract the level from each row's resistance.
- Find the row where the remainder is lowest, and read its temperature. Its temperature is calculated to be 419 K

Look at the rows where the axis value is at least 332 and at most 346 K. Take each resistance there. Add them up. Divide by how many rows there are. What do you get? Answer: 36.7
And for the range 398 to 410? 35.4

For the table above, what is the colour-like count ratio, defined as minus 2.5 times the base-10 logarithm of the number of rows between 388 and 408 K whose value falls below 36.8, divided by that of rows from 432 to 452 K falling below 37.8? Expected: 1.0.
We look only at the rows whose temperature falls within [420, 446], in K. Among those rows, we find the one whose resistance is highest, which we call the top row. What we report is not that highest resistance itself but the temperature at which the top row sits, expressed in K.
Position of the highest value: 445 K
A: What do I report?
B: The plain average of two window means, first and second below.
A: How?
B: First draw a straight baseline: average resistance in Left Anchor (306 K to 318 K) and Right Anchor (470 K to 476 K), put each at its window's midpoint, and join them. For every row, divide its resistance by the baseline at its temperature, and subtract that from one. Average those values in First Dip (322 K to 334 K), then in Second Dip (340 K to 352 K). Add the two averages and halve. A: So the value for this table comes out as -0.16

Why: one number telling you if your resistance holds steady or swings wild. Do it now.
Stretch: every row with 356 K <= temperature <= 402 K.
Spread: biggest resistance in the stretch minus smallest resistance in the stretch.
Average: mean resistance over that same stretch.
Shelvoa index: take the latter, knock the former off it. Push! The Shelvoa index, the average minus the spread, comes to 36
